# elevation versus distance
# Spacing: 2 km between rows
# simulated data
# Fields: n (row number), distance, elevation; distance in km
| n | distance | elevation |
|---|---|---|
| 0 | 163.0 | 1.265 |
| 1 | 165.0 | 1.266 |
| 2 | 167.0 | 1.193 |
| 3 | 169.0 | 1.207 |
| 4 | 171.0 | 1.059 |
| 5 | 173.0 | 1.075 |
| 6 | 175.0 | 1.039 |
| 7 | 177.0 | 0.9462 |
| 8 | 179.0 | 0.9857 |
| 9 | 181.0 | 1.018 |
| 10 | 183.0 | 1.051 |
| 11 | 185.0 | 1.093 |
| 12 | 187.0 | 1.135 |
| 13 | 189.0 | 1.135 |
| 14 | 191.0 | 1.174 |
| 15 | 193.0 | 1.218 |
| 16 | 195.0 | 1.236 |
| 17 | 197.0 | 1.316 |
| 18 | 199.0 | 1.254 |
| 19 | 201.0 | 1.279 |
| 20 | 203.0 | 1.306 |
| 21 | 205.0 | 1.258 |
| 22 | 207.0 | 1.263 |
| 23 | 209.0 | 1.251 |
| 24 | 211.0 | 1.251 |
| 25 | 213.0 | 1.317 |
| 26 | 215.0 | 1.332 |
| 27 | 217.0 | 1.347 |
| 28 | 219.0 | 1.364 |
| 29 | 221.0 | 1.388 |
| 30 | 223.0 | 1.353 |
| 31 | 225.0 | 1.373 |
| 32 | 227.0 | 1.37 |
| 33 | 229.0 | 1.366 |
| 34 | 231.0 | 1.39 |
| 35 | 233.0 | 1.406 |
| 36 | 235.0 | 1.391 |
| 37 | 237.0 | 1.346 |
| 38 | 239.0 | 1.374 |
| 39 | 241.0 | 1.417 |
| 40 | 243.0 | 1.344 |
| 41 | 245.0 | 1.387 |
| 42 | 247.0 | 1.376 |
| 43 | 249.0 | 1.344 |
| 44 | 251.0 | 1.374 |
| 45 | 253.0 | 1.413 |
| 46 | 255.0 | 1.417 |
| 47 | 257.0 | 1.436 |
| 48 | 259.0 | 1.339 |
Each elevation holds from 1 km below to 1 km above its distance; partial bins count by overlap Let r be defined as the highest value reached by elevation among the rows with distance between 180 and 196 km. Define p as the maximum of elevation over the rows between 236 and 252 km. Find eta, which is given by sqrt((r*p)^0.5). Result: 1.150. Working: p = 1.417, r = 1.236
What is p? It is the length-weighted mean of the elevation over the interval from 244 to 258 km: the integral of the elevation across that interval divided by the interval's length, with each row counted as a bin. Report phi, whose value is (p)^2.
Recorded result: 1.9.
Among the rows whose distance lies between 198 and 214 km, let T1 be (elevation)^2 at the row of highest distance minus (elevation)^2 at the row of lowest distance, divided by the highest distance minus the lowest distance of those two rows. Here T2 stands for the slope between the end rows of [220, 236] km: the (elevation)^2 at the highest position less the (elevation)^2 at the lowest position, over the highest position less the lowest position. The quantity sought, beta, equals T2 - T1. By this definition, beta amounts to -0.011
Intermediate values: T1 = 0.012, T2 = 0.001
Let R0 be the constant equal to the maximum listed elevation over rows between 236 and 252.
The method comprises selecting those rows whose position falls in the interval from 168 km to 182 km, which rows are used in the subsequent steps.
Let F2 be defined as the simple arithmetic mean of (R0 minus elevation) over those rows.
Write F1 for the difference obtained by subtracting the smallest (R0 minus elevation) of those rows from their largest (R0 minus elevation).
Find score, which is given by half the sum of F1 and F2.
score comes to 0.32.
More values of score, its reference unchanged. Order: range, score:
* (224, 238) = 0.05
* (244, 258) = 0.06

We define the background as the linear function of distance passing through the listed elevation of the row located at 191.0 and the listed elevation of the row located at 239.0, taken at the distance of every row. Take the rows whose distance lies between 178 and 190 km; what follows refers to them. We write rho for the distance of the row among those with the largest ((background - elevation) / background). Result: 179.0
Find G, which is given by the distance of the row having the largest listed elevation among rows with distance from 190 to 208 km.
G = 197.0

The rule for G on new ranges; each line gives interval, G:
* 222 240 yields 233.0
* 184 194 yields 193.0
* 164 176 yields 165.0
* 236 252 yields 241.0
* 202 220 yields 219.0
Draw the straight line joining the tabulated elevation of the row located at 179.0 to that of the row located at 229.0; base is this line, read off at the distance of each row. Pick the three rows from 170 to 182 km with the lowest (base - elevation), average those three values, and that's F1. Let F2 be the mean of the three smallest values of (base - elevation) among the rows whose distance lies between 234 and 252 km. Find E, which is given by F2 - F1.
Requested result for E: 0.16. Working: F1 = -0.12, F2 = 0.04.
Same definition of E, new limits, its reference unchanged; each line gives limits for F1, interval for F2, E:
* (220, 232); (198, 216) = -0.08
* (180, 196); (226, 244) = 0.10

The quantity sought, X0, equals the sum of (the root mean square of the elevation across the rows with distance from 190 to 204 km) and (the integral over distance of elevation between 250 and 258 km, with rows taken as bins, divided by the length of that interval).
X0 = 2.67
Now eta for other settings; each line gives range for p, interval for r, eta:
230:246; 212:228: 1.184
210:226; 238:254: 1.184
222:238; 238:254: 1.188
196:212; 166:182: 1.123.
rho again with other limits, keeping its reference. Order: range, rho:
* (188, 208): 189.0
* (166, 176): 175.0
